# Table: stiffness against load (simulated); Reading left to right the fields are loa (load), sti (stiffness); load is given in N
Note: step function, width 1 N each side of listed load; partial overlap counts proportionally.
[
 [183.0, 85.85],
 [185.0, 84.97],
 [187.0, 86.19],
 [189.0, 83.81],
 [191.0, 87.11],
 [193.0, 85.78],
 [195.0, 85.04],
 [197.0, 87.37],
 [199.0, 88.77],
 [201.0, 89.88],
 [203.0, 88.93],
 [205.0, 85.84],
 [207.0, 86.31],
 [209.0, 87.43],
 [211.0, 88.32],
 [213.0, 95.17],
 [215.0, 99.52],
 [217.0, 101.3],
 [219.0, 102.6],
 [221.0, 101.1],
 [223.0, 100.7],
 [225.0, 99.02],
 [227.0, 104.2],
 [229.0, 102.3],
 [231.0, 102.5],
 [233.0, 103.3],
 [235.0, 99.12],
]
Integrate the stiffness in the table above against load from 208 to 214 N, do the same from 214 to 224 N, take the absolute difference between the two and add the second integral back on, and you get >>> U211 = 1479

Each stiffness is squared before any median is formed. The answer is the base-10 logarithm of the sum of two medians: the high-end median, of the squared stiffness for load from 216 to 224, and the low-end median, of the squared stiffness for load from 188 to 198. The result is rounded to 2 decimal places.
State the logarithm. 4.25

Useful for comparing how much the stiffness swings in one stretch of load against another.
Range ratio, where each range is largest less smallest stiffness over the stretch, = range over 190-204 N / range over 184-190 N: 2.0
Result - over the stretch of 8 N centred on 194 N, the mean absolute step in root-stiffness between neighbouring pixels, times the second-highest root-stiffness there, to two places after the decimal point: 0.74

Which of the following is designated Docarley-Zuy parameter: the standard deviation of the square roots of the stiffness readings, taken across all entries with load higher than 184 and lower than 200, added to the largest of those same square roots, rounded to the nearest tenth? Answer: 9.5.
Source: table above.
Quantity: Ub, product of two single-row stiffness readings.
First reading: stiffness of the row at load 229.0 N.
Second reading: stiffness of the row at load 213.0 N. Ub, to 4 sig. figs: 9736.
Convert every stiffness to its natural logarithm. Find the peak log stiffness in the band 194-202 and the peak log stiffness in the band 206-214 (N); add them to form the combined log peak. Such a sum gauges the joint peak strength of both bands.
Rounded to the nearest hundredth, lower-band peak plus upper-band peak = 9.05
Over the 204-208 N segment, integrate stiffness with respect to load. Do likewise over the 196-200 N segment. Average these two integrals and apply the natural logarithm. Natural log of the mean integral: 5.85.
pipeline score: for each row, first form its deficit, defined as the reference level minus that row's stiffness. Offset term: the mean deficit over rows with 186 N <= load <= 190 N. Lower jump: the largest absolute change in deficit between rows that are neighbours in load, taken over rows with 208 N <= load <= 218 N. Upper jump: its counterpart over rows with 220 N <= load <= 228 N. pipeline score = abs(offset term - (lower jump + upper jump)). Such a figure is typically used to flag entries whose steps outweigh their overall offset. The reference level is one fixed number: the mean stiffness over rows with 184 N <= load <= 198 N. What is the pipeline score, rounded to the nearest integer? 11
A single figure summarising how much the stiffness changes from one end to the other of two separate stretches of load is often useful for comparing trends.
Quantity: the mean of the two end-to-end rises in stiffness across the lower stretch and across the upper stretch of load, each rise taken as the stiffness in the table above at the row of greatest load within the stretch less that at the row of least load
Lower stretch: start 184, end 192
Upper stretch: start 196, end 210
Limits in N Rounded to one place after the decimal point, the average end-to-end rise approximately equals 1.1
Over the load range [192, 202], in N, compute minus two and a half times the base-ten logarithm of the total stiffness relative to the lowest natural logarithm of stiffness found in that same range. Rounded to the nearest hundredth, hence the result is -4.98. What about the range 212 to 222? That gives -5.10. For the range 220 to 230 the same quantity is -5.11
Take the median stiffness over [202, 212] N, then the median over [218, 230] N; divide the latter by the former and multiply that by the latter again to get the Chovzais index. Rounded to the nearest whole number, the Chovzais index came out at 118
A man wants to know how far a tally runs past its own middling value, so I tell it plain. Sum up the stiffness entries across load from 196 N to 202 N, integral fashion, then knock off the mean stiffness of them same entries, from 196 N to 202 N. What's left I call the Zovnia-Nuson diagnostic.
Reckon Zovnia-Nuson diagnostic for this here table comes 443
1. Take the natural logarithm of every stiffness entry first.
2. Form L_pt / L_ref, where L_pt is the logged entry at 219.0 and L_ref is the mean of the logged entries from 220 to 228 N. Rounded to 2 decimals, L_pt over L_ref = 1.00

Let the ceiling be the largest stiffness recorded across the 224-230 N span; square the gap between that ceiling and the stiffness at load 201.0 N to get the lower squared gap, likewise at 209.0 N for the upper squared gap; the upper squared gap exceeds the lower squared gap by 76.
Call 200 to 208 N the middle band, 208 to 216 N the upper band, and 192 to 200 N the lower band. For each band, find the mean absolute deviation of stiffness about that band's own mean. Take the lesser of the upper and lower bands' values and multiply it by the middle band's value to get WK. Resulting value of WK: 2.2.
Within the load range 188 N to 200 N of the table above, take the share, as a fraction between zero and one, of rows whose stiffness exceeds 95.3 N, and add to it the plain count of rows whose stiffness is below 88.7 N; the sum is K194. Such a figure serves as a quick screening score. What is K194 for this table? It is 5.0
